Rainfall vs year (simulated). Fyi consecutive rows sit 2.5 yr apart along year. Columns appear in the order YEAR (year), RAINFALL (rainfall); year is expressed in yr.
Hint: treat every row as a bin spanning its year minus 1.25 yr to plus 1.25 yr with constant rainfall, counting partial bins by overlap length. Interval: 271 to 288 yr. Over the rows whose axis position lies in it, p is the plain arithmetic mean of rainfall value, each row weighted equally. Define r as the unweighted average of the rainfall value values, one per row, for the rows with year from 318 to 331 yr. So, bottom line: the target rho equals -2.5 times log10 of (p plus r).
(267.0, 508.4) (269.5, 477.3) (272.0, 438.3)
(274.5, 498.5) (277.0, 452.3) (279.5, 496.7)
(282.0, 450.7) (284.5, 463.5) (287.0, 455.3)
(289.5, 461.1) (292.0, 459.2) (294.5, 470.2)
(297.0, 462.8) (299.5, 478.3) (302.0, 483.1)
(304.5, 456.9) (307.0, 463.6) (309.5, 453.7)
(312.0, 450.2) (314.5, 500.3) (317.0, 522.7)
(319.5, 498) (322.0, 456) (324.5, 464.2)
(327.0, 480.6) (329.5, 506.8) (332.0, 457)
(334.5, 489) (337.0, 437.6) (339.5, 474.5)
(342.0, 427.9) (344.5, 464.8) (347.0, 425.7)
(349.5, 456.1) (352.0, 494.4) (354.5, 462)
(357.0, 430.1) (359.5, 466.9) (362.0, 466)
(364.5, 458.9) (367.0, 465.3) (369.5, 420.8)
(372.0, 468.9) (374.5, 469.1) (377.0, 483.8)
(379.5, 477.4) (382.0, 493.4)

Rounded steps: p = 465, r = 481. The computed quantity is -7.44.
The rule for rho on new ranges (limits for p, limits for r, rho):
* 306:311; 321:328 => -7.42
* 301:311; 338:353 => -7.41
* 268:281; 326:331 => -7.46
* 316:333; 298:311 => -7.45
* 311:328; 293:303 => -7.45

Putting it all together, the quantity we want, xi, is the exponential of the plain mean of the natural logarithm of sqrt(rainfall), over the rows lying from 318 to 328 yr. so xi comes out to 21.8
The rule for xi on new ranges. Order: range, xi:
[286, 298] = 21.5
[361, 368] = 21.5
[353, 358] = 21.1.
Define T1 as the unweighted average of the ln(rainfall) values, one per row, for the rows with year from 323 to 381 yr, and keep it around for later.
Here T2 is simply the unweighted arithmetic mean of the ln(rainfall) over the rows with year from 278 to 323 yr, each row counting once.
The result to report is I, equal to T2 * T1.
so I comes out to 37.8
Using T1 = 6.14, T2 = 6.15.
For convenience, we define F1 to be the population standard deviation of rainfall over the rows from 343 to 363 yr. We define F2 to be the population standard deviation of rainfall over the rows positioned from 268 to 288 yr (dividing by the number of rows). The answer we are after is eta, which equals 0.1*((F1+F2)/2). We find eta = 2.06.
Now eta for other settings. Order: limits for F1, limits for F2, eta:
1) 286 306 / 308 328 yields 1.72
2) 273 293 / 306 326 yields 2.17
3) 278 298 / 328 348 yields 2.03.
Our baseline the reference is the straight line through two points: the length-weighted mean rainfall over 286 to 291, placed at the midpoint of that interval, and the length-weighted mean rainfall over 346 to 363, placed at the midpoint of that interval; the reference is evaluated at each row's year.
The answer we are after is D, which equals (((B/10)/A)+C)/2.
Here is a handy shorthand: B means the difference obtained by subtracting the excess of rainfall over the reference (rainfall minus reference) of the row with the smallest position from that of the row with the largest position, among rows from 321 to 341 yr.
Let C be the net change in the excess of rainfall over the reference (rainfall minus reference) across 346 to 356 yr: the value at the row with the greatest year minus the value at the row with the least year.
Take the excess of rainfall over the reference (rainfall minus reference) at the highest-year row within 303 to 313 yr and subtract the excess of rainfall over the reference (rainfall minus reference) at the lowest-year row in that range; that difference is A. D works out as 18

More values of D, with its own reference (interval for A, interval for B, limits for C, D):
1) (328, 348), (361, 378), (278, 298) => -17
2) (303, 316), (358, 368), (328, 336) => -9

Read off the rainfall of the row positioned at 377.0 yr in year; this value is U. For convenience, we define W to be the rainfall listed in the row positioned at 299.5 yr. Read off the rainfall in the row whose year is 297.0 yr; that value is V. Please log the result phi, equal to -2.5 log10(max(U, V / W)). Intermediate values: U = 483.8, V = 462.8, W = 478.3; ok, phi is -6.71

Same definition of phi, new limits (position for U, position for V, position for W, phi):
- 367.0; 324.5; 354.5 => -6.67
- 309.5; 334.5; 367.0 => -6.64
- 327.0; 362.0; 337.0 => -6.70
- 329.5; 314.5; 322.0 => -6.76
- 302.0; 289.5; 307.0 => -6.71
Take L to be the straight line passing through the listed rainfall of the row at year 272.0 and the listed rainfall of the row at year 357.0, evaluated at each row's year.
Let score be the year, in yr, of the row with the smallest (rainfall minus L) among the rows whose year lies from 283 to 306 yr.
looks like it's 287.0 yr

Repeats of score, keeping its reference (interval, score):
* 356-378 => 369.5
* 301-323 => 312.0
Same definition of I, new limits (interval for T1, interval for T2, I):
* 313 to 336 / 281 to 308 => 38.0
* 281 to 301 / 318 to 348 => 37.7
